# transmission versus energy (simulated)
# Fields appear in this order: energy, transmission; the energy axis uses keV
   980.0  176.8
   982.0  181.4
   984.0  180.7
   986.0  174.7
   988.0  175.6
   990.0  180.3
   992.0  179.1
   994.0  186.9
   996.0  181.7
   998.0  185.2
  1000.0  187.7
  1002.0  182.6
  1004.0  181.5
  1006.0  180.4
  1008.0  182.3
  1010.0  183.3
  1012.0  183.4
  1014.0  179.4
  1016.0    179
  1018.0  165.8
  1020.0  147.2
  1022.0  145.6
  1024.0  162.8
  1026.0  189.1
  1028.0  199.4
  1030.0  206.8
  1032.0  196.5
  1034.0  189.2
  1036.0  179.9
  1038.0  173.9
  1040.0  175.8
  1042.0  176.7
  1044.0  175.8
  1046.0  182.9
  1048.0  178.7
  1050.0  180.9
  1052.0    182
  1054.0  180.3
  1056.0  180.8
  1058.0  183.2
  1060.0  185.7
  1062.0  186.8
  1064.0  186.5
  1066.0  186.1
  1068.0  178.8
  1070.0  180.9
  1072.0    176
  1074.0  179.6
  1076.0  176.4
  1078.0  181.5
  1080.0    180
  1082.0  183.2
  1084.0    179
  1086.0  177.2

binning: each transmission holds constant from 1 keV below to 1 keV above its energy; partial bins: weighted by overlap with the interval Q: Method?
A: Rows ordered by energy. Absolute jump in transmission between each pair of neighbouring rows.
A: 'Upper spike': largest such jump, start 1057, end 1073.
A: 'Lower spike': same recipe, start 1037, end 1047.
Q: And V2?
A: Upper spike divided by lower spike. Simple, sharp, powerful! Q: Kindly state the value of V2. 1.0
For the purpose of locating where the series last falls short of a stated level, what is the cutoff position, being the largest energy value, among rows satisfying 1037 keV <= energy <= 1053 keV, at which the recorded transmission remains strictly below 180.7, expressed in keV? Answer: 1048.0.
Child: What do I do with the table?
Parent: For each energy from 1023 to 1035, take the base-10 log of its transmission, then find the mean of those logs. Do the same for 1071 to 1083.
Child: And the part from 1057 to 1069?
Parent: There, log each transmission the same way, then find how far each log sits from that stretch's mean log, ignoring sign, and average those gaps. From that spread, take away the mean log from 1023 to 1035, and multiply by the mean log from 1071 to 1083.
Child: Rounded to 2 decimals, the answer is -5.12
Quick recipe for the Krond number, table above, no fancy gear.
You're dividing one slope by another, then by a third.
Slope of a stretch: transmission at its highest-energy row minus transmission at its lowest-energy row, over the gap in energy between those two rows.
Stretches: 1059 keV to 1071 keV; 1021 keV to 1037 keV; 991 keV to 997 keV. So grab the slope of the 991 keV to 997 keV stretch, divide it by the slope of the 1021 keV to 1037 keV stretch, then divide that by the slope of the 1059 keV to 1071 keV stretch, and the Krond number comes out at -1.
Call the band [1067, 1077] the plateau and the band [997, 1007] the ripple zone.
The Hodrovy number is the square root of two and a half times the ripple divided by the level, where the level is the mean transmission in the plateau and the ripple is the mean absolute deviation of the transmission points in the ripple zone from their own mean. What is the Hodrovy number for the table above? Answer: 0.18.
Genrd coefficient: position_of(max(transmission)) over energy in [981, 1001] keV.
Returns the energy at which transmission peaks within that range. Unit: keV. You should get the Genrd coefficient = 1000.0 keV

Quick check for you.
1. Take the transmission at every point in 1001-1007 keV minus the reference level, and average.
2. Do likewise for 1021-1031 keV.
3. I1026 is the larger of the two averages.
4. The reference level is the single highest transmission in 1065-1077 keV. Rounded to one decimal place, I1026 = -4.6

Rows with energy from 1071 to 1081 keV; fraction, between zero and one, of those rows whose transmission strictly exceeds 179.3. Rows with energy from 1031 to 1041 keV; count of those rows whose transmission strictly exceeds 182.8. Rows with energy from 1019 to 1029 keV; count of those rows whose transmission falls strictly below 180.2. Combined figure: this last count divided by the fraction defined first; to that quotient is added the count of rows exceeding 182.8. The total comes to 7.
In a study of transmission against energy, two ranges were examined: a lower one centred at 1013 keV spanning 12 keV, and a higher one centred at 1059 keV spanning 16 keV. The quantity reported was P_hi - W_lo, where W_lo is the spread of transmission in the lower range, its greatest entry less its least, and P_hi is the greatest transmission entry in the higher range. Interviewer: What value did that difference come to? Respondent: 169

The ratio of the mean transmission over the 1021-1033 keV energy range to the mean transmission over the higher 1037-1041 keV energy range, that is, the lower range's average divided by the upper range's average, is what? 1.05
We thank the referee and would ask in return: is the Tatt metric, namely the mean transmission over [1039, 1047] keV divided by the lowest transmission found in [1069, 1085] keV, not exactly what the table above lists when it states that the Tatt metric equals 1.01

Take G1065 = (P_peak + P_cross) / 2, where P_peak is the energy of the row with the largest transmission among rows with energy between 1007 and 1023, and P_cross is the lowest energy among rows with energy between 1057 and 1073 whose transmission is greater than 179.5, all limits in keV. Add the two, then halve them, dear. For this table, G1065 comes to 1035 keV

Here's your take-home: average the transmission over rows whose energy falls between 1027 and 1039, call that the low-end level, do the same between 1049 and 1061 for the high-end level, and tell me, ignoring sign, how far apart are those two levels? 8.8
